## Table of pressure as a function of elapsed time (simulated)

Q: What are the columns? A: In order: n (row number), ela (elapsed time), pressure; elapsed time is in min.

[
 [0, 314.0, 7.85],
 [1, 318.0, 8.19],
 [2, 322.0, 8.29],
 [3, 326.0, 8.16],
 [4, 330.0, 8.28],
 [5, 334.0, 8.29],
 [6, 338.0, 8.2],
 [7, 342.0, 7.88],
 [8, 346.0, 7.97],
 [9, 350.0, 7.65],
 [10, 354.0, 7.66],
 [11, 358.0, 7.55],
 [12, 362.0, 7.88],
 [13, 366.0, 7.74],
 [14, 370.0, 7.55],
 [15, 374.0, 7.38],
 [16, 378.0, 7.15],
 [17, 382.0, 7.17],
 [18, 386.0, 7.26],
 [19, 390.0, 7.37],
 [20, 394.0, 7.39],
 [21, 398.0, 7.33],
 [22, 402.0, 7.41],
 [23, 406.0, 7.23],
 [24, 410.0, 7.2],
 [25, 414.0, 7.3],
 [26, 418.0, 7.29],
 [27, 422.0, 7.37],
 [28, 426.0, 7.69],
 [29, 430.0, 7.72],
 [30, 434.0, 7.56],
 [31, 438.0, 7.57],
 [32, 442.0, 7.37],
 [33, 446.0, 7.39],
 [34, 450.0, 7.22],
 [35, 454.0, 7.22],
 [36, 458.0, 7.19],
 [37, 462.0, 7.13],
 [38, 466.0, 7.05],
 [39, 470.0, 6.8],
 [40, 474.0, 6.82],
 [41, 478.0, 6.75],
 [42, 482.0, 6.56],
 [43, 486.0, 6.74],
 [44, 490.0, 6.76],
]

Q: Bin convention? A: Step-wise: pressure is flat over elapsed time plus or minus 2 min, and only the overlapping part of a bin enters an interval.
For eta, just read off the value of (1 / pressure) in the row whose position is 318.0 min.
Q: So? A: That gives 0.122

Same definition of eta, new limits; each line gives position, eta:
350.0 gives 0.131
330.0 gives 0.121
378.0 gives 0.140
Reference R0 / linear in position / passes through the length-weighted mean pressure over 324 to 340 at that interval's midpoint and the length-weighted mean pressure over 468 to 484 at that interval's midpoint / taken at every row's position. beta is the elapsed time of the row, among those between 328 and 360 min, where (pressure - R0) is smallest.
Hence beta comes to 358.0 min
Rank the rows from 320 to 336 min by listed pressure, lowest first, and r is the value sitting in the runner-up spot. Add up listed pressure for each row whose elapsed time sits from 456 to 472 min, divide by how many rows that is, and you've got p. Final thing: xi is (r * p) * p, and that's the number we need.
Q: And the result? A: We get 411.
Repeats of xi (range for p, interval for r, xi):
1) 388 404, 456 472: 383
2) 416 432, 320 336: 468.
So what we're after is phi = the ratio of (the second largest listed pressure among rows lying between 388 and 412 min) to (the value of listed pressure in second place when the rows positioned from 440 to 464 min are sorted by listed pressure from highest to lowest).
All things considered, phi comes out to 1.00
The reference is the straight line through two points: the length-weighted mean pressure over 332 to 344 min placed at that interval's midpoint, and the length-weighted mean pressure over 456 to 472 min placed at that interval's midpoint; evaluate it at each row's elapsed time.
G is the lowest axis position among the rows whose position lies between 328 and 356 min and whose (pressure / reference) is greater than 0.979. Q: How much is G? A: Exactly 330.0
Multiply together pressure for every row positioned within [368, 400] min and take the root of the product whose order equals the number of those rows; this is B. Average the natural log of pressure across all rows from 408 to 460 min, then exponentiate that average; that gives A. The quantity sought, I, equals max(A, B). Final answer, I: 7.39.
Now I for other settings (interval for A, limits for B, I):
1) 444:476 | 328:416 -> 7.58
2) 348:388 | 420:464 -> 7.50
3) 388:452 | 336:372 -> 7.78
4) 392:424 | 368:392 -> 7.31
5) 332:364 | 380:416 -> 7.88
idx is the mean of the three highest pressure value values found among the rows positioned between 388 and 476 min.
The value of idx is 7.66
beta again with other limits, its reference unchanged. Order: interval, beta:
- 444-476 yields 470.0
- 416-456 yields 418.0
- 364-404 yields 378.0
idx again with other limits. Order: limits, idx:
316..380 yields 8.29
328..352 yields 8.26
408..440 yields 7.66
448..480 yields 7.21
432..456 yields 7.51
